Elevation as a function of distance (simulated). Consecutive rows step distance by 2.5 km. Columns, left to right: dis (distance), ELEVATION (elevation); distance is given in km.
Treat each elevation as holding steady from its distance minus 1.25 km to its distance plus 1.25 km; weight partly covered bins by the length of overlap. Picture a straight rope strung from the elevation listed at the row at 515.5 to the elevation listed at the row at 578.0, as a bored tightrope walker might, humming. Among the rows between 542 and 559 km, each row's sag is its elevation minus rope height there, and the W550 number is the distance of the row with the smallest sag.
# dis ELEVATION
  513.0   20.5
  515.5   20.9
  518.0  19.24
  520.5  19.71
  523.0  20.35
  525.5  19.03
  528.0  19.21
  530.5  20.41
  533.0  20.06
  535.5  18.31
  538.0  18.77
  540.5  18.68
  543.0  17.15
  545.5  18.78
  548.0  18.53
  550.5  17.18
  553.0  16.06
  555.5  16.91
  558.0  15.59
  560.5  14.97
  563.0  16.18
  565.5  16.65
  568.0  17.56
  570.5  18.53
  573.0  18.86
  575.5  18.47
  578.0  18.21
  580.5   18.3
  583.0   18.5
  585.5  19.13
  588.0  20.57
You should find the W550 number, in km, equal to 558.0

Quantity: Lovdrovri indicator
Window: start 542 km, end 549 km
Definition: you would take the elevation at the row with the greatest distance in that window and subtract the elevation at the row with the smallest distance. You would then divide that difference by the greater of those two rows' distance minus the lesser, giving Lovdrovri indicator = 0.28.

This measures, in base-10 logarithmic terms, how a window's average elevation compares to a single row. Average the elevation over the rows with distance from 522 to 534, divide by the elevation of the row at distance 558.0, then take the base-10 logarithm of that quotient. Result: 0.10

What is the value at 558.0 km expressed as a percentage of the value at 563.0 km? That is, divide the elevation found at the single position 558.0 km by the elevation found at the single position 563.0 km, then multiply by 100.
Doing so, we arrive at 96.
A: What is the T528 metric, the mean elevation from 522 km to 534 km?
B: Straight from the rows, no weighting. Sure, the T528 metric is 19.8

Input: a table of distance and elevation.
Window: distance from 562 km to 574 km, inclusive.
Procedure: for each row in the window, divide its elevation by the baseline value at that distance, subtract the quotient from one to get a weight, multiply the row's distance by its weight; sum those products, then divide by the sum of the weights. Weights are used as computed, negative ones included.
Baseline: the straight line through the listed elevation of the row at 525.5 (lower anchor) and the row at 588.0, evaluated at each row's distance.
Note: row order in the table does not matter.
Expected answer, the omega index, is 566.7 km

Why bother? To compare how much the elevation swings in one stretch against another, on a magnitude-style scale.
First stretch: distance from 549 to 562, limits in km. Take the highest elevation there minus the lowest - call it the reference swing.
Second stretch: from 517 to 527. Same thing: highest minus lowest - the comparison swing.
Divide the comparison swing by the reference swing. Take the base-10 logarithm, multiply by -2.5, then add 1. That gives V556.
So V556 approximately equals 1.6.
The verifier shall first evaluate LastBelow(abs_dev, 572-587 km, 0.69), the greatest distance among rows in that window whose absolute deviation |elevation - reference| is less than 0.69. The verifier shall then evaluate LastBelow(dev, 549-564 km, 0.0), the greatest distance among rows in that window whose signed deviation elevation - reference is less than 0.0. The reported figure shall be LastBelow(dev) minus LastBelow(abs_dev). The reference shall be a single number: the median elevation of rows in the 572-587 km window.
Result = -22.5 km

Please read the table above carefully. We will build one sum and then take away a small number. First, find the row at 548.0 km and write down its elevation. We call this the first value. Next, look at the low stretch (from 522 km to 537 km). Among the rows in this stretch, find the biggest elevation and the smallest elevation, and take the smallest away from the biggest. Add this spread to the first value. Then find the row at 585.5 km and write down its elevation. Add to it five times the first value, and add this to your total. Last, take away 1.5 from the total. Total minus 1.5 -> 131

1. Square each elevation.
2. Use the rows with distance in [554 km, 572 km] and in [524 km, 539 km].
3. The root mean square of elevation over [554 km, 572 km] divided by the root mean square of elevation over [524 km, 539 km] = 0.86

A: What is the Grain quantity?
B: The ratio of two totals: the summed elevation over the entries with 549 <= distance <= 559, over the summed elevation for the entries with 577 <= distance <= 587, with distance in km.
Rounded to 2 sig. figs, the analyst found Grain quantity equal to 0.89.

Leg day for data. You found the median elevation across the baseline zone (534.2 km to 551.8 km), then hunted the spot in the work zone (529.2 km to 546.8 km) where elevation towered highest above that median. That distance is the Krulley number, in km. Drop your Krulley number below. 530.5 km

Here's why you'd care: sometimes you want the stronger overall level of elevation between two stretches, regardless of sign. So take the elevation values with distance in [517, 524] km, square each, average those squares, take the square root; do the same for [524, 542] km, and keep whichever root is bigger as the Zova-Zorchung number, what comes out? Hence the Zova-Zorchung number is 19.8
